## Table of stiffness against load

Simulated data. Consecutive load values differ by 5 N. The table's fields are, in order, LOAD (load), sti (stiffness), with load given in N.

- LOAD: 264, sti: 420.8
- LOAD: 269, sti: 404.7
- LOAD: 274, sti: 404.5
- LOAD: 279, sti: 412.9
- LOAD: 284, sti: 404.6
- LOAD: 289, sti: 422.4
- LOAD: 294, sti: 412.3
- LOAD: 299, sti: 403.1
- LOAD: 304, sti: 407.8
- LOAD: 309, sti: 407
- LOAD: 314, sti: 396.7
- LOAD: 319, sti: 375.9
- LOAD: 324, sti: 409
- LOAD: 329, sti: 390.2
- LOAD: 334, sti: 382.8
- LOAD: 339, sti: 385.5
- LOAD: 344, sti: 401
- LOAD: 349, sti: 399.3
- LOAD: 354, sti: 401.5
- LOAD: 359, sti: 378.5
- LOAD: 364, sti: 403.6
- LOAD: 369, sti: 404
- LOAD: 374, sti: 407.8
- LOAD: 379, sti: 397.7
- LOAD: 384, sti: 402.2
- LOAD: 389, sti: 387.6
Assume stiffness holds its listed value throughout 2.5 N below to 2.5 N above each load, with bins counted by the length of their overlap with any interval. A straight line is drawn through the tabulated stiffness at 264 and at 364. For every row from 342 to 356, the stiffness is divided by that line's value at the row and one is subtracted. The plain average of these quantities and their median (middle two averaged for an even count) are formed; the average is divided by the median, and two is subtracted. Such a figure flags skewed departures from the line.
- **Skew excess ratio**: -1.07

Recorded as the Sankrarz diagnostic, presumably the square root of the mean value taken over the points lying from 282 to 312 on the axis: 20.2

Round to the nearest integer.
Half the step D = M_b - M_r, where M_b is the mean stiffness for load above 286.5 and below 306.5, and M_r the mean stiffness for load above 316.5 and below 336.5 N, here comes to 11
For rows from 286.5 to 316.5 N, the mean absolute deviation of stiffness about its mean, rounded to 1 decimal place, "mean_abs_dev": 6.1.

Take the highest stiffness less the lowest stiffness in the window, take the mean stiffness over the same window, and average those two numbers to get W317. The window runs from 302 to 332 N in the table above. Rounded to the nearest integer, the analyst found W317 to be 215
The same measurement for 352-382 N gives 214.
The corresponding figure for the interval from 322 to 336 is 210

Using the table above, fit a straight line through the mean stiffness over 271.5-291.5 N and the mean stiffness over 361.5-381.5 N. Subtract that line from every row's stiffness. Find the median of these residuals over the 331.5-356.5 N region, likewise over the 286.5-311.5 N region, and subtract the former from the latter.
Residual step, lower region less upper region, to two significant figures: 4.6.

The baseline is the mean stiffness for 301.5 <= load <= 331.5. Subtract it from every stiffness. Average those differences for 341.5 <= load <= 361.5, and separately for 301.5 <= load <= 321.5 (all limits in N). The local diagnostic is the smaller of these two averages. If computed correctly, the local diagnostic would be -3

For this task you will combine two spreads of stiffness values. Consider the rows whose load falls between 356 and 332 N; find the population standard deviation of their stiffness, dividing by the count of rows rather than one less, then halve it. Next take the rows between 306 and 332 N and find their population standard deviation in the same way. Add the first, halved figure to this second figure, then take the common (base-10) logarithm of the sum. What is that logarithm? 1.208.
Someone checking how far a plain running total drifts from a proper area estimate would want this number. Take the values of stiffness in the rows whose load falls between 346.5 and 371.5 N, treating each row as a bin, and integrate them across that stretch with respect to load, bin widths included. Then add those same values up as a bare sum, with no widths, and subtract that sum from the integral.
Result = 7948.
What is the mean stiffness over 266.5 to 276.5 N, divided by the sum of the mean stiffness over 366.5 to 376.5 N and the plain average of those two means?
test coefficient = 0.499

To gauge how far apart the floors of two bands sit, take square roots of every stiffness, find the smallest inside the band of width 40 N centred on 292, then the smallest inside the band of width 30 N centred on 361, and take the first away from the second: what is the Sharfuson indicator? -0.62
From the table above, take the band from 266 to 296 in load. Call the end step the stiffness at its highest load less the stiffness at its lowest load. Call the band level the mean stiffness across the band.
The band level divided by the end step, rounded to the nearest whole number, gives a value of 54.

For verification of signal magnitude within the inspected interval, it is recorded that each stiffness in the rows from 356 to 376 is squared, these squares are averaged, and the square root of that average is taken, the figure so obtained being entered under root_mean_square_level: 399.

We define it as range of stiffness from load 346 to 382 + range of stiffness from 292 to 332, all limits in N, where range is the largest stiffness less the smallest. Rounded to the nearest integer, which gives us 66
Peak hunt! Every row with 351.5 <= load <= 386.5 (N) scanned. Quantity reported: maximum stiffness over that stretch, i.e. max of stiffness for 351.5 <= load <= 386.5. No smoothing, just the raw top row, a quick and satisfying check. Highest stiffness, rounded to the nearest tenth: 407.8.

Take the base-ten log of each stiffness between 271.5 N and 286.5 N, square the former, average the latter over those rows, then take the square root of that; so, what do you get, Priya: 2.61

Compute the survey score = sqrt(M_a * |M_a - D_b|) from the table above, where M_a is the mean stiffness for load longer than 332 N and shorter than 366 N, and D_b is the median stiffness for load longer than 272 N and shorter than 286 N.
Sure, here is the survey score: 67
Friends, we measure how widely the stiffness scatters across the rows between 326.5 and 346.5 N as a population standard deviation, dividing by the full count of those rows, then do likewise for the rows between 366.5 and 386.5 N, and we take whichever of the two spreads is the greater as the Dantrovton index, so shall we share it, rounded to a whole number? 7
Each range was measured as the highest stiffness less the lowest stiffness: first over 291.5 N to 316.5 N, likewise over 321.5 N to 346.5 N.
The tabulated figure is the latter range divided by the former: 1.7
